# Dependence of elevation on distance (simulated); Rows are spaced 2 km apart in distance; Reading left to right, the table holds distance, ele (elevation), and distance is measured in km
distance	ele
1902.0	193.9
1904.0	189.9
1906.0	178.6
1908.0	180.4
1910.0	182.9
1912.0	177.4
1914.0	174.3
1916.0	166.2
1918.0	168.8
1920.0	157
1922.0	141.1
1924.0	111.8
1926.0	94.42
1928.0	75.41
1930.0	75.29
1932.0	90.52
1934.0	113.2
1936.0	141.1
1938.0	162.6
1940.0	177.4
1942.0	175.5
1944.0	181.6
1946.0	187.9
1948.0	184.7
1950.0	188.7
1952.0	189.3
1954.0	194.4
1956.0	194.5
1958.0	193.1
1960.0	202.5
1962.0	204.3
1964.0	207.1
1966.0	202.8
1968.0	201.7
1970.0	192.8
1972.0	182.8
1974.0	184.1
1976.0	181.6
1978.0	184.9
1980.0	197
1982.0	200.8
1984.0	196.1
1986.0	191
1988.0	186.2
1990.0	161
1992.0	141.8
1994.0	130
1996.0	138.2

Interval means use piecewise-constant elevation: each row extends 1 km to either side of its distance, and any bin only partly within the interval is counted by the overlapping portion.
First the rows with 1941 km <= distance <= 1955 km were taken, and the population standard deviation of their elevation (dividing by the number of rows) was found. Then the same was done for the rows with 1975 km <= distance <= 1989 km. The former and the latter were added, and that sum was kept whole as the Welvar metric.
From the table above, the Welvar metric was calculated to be 12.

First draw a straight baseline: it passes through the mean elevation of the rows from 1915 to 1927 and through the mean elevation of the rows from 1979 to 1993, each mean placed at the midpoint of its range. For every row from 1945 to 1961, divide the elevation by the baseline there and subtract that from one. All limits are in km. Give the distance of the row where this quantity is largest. 1948.0 km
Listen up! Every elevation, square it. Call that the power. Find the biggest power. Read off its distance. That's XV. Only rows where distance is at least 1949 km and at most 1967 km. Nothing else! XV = 1964.0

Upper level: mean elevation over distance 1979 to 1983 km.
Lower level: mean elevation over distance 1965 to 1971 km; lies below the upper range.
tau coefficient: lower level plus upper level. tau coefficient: 398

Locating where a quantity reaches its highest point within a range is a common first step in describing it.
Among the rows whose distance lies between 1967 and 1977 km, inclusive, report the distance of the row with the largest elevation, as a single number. 1968.0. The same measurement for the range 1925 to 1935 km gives 1934.0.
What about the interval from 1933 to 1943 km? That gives 1940.0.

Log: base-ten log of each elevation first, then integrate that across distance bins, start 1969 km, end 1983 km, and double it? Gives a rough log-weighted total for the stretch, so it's 63.7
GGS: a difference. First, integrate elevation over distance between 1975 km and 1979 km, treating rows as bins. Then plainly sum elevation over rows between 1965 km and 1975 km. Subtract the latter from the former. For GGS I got -231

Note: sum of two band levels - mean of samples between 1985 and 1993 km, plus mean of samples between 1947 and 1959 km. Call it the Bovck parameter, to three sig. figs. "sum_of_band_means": 361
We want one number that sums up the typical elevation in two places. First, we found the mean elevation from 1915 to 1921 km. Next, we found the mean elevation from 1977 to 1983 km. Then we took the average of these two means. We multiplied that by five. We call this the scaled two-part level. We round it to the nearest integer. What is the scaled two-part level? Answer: 896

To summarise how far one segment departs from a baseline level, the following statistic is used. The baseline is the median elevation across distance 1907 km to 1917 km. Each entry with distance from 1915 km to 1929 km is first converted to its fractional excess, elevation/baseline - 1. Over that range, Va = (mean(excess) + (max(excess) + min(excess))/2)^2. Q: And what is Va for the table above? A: 0.33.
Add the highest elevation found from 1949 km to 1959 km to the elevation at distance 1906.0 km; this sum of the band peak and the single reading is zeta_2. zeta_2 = 373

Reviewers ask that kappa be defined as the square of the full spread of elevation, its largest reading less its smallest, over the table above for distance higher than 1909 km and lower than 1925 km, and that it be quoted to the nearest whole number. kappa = 5055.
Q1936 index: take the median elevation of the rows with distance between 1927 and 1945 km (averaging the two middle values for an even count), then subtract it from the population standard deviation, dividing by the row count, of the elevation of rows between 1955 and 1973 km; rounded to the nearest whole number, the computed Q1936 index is -134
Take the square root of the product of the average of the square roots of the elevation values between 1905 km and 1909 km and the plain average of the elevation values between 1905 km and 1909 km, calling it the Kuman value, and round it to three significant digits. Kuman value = 49.0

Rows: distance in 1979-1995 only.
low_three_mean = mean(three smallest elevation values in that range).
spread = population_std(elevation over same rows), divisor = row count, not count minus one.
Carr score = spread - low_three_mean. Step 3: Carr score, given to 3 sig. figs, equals -119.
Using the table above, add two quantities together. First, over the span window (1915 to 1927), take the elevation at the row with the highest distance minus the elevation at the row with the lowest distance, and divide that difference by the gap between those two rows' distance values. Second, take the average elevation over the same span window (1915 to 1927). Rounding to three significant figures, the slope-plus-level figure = 133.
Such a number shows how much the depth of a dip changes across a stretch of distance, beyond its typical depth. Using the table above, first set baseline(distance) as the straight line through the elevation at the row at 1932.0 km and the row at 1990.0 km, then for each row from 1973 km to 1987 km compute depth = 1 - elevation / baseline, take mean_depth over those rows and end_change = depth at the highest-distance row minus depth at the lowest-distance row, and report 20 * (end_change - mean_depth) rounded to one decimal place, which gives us 7.2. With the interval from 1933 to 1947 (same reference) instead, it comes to 1.7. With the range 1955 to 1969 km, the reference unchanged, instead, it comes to 14.1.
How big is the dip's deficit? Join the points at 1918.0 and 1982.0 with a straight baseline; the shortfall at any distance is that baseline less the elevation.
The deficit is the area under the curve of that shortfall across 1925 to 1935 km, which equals 850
